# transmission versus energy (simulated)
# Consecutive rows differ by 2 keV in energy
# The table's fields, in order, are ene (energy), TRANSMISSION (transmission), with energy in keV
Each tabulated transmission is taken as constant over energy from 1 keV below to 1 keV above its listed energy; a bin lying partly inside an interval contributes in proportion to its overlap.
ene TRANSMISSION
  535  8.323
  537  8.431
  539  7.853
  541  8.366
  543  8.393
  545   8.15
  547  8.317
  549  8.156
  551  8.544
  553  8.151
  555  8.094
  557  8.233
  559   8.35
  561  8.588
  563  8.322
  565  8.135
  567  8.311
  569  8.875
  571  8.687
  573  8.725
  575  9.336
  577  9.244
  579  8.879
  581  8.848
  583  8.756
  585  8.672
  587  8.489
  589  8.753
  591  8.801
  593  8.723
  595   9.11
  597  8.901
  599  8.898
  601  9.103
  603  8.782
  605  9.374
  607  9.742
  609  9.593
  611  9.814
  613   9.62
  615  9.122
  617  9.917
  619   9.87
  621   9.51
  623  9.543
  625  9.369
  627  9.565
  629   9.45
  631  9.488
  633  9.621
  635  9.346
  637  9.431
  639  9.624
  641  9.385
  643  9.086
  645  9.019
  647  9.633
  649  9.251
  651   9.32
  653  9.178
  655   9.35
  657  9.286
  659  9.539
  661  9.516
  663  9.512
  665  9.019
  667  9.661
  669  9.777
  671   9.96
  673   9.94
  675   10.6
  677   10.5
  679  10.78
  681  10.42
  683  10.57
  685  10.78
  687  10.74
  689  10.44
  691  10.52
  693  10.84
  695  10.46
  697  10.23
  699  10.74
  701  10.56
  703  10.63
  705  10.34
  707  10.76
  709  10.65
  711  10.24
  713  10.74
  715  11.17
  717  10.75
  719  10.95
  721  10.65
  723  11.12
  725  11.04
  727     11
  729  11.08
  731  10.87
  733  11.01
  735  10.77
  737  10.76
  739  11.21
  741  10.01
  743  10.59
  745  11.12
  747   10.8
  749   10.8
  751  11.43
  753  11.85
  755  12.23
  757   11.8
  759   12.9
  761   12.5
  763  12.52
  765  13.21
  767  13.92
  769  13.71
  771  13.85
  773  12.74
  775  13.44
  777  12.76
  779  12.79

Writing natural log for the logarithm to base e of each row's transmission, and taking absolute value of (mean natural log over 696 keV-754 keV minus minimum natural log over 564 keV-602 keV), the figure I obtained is 0.285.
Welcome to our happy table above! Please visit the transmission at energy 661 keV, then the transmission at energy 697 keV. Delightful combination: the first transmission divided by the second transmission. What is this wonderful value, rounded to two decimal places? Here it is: 0.93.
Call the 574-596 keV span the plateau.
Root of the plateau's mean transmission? 2.98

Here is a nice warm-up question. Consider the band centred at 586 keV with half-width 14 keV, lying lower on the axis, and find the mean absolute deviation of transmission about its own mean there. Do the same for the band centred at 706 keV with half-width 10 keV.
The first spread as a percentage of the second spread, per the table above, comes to 79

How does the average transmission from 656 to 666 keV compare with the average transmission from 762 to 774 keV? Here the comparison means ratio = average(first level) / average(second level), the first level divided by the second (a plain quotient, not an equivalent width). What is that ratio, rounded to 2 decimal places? 0.70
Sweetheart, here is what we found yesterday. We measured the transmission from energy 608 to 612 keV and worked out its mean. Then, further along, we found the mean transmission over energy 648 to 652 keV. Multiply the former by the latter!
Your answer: 90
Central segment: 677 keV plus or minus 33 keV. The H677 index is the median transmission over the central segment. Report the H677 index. 10.3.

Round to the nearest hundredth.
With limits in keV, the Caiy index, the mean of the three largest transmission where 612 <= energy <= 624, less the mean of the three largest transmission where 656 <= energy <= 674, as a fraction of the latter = -0.01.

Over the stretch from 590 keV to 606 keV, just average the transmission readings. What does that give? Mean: 9.0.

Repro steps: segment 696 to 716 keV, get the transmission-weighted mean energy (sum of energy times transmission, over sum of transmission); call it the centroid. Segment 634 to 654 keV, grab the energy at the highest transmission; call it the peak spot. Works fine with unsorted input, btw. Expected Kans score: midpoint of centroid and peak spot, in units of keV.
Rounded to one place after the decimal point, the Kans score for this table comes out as 676.5 keV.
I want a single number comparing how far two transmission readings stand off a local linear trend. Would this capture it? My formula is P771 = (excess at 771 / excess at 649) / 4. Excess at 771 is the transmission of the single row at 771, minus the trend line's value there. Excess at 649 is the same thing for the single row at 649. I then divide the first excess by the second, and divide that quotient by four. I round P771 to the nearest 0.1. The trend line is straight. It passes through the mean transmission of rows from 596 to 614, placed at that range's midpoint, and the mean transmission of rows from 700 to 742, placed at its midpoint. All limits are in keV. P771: -1.0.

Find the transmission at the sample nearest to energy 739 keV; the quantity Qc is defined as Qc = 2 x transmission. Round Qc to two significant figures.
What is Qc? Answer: 22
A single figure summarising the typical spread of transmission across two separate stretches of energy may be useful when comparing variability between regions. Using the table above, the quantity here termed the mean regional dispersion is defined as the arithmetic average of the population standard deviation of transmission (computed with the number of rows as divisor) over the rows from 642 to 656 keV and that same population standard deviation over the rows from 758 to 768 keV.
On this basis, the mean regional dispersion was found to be 0.36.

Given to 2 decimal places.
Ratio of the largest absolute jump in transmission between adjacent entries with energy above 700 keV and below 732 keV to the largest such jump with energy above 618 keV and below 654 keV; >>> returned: 0.81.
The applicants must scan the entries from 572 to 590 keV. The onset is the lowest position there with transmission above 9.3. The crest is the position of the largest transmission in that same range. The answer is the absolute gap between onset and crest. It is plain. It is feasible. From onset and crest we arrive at 0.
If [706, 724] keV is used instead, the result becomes 8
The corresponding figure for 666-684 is 12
